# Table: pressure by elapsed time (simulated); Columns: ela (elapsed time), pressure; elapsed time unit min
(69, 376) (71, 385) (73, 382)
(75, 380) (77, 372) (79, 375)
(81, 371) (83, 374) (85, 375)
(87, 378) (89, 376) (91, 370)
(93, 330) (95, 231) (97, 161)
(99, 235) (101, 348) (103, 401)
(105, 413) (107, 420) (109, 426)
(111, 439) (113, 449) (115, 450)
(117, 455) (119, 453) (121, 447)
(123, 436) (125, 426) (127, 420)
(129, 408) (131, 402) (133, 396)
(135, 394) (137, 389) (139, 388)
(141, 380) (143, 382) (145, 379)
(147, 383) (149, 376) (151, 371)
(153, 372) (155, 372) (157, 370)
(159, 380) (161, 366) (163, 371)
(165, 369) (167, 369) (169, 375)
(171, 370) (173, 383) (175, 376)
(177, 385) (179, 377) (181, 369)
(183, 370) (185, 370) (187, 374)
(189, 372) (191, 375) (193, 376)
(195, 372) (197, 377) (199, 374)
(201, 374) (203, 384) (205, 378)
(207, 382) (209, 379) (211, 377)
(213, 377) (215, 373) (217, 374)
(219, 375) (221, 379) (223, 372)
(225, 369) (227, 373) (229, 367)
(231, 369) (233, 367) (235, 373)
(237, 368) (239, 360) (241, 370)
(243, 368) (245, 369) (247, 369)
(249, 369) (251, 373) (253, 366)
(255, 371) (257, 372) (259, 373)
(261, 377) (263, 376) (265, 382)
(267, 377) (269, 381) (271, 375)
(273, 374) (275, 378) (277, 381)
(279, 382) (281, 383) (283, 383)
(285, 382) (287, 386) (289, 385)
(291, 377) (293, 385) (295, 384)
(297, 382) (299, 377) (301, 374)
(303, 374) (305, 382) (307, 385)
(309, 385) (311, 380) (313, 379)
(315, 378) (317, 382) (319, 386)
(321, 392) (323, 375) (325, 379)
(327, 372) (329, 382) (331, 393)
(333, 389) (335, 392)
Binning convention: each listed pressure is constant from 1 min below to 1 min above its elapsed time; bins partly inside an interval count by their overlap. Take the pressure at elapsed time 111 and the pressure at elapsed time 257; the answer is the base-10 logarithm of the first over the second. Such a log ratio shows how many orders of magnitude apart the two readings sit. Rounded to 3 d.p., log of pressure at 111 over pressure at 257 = 0.072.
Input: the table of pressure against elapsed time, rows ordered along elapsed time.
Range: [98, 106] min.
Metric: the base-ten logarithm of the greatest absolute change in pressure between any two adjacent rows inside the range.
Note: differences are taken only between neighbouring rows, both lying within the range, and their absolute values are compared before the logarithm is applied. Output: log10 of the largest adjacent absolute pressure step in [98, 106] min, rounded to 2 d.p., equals 2.05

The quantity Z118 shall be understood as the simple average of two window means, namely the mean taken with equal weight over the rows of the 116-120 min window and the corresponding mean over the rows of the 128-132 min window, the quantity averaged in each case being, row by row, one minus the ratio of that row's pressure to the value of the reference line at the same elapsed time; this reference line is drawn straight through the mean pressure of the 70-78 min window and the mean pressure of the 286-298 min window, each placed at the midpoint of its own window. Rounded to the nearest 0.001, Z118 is -0.129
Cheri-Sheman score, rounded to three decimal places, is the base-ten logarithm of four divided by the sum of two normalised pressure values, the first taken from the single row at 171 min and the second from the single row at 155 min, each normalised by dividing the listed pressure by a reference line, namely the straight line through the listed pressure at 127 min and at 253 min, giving 0.339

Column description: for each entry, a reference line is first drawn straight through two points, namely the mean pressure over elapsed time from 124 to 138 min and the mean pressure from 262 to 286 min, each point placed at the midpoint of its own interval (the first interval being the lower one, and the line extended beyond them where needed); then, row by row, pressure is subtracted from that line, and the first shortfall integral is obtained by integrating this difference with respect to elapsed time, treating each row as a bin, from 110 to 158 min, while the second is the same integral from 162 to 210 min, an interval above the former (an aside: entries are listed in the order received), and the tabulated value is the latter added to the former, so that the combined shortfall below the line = 908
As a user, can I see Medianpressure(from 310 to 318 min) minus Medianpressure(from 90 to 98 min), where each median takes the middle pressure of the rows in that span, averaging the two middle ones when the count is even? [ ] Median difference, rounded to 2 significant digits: 99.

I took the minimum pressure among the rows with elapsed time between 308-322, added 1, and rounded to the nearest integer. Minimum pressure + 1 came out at 379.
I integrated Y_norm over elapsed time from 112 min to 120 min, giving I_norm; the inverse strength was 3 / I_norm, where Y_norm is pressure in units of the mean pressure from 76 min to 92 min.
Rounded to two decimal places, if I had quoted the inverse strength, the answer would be 0.31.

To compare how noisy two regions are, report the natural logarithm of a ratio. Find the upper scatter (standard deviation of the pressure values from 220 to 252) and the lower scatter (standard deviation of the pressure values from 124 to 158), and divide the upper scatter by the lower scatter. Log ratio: -1.4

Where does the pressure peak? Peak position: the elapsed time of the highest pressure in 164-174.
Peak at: 173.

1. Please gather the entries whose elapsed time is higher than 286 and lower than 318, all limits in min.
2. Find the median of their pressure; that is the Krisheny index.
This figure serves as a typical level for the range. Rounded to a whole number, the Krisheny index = 382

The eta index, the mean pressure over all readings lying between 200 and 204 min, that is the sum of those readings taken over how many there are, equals 379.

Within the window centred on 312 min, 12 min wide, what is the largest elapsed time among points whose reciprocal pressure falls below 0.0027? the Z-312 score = 317 min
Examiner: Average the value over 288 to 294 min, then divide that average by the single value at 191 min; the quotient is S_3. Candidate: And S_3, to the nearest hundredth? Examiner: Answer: 1.02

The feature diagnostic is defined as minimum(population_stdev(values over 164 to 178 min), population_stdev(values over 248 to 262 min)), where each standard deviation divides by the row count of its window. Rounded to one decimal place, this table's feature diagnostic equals 3.2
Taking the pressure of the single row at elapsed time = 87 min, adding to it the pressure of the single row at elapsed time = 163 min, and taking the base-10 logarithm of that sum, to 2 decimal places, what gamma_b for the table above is 2.87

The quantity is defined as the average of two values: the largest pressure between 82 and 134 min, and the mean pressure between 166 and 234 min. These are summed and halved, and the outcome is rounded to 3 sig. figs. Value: 415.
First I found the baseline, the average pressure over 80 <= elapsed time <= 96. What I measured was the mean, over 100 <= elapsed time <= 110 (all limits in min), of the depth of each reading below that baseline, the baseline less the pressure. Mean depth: -51.0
